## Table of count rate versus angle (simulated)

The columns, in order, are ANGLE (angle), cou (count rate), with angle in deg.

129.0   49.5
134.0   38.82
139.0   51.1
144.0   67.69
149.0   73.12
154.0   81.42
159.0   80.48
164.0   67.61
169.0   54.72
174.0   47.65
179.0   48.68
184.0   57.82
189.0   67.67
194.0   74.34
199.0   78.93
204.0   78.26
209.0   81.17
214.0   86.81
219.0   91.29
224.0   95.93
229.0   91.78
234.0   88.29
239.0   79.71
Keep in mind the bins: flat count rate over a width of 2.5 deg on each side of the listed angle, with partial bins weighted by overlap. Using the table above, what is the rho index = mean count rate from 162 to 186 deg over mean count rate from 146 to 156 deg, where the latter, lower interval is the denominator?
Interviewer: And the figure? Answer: 0.72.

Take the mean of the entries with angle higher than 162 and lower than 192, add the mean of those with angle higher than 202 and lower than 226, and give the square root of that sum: 12.0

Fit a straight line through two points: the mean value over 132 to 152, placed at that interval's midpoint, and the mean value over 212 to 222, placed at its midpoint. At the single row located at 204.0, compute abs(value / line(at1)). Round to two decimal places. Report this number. 0.93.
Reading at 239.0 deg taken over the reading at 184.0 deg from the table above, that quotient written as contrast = 1.38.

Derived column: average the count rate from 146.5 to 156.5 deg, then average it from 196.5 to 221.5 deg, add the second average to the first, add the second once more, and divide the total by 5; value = 49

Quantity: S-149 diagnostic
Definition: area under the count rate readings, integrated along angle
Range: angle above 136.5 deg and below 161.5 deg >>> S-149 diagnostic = 1769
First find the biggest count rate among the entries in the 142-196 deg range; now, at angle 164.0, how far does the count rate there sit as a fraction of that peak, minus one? -0.2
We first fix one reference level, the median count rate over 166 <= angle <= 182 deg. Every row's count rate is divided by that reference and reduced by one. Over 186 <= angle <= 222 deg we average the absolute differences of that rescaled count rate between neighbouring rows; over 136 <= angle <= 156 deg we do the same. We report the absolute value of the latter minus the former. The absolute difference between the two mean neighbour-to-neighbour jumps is 0.12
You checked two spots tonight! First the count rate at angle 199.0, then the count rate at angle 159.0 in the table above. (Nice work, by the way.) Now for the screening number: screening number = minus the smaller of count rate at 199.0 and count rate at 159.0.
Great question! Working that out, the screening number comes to -79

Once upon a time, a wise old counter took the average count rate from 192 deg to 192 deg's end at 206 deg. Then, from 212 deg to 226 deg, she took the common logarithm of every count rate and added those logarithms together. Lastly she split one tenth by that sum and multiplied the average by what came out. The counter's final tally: 1.31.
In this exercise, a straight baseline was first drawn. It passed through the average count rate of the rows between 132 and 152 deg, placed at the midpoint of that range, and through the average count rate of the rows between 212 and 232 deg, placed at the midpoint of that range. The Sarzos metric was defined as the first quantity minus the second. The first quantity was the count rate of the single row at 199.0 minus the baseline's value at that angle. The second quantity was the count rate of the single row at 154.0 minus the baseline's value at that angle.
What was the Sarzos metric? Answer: -21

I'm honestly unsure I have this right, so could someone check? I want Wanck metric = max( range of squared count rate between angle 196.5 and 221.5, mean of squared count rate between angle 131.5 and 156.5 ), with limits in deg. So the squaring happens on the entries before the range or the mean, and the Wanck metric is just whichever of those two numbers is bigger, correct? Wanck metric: 4135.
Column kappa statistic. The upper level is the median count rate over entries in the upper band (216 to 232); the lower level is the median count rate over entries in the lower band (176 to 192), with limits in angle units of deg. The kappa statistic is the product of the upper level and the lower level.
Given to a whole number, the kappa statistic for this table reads 5307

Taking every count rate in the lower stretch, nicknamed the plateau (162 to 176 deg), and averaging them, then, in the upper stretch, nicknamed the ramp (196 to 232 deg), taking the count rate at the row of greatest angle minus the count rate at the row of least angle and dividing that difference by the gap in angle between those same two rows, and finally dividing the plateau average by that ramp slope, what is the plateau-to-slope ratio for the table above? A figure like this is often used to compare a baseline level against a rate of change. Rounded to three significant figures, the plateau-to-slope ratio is 132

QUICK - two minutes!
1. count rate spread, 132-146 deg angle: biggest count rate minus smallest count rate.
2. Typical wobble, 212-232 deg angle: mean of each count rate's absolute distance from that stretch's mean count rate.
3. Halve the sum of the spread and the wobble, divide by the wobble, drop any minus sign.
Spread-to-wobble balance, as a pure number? 6.5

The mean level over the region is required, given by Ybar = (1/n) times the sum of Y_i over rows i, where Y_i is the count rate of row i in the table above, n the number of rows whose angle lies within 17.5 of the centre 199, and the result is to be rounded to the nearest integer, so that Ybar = 75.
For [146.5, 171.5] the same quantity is 71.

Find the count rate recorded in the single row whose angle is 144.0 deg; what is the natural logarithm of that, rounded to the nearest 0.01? 4.21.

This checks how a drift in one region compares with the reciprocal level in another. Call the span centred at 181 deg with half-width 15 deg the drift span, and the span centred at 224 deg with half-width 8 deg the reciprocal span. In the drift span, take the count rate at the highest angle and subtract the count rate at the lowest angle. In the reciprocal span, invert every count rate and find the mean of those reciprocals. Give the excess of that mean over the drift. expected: -20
